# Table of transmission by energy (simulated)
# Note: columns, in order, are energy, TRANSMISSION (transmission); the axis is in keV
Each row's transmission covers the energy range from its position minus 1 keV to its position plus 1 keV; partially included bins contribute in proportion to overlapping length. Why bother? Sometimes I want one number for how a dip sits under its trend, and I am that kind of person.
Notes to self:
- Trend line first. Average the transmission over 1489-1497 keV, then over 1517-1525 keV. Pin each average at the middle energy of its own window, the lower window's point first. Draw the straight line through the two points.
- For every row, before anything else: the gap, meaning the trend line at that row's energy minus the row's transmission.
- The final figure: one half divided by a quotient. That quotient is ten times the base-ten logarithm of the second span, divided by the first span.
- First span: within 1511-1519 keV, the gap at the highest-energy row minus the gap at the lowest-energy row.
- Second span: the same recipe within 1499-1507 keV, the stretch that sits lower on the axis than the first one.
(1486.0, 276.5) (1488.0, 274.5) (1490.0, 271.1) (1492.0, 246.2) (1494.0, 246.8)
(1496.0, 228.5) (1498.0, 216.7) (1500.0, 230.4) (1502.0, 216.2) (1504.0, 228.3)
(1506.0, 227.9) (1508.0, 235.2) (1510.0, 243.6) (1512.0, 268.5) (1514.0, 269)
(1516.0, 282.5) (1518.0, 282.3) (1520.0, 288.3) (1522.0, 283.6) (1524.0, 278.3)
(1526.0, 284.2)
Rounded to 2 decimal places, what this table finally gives -0.32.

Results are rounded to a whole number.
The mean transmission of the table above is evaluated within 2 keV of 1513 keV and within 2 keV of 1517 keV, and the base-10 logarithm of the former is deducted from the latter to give 280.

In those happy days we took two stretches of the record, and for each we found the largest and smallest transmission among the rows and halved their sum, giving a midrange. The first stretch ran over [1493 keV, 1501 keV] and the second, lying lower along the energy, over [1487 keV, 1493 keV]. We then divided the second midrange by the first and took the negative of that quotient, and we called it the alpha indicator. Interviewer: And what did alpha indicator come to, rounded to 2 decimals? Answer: -1.12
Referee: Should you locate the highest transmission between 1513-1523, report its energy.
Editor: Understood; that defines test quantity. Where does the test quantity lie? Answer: 1520.0 keV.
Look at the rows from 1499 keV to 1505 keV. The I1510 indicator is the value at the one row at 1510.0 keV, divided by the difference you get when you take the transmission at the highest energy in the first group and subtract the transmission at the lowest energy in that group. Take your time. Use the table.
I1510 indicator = -116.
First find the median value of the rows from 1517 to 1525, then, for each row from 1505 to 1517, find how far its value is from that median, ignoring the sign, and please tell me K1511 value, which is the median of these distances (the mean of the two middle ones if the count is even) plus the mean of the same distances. 55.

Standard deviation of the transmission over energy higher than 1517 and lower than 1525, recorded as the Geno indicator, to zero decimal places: 4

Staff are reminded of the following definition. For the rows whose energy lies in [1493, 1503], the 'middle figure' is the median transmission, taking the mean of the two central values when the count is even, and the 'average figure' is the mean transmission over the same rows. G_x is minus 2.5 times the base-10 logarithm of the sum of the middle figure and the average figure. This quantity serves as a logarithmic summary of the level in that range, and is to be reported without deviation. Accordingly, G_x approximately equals -6.65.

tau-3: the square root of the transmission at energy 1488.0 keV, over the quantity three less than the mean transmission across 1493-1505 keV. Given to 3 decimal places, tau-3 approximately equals 0.074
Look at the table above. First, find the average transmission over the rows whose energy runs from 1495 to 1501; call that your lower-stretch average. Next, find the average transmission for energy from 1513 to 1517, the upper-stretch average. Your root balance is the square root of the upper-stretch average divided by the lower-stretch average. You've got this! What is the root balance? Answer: 1.11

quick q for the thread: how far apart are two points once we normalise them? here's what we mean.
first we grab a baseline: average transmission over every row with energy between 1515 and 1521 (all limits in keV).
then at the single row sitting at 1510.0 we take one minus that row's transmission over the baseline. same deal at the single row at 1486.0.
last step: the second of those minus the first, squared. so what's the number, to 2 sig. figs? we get 0.013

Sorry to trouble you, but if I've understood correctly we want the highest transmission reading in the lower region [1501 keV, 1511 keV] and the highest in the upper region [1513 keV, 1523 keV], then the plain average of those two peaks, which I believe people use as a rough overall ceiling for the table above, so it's 266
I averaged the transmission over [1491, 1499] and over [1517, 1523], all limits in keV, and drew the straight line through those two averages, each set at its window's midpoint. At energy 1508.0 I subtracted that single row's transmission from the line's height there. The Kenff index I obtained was 25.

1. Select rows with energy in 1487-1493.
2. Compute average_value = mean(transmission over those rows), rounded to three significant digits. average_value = 264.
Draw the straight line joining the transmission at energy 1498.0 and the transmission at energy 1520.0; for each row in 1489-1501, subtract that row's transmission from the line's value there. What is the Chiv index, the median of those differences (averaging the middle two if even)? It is -31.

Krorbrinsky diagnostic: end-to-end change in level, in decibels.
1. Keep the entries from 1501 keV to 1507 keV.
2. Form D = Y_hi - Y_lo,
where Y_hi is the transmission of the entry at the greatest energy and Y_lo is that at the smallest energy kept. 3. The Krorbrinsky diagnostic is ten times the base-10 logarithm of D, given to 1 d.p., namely 10.7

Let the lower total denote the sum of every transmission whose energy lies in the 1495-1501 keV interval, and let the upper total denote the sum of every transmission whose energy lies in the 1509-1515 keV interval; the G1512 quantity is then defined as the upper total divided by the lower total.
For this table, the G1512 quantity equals 1.16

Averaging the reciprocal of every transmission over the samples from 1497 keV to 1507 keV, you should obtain 0.0045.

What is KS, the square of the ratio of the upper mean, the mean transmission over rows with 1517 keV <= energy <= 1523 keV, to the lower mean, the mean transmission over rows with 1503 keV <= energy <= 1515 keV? 1.35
